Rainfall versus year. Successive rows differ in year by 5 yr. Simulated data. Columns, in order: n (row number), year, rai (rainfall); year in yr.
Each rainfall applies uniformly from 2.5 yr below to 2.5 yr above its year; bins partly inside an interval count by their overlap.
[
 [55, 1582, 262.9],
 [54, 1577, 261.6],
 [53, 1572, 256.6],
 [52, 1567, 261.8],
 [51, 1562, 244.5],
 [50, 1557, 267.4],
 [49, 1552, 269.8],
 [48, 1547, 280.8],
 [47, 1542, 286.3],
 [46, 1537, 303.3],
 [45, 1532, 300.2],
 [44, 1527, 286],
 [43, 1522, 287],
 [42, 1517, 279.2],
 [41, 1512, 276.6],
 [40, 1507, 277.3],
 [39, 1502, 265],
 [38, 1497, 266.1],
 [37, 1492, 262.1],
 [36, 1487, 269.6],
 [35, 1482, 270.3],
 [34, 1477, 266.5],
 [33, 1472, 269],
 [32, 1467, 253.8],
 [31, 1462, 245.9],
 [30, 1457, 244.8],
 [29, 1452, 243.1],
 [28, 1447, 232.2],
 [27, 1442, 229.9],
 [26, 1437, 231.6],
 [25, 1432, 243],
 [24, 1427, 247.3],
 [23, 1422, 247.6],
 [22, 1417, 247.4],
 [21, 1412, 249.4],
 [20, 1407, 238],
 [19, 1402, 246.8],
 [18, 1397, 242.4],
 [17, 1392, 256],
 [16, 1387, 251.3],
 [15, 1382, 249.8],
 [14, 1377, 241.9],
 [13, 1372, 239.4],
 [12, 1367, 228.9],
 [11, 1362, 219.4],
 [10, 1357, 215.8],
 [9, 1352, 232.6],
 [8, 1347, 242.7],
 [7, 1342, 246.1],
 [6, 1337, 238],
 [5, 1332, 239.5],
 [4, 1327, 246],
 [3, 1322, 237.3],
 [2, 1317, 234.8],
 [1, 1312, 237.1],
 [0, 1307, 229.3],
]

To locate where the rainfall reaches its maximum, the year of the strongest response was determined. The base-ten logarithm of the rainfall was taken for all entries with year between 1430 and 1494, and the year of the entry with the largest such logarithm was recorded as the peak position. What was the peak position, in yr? 1482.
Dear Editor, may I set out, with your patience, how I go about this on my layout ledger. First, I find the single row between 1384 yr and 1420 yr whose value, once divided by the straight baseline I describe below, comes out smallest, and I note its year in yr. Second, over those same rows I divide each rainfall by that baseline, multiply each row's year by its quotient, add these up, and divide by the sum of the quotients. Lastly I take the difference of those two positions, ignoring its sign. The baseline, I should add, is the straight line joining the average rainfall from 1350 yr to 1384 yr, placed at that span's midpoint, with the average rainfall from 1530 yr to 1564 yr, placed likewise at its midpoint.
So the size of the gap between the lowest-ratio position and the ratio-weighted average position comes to 5.2 yr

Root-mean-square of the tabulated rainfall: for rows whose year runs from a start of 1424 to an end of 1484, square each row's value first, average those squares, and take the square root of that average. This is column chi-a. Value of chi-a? 248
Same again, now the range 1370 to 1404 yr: 247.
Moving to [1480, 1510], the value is 268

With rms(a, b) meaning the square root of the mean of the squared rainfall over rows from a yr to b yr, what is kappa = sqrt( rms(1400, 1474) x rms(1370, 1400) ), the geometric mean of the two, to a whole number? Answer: 246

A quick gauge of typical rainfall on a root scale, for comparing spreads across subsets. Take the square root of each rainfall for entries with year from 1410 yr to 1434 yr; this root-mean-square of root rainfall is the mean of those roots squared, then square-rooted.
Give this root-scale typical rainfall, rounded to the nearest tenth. 15.7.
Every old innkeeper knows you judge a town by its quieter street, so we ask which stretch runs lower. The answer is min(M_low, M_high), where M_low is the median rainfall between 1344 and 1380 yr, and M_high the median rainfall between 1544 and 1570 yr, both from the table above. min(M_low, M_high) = 233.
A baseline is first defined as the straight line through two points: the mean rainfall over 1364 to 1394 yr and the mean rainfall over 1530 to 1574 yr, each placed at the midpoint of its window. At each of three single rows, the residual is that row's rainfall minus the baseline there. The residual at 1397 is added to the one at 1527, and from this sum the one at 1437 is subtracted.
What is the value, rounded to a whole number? 34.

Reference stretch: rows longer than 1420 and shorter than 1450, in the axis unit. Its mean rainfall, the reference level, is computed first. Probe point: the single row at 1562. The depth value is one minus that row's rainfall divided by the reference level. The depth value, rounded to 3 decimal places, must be -0.025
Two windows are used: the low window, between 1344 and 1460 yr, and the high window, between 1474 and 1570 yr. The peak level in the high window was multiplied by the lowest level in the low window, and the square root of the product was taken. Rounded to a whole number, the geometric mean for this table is 256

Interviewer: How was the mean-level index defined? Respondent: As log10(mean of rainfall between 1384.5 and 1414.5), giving 2.39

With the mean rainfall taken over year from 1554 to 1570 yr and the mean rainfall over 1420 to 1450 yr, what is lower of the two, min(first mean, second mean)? 239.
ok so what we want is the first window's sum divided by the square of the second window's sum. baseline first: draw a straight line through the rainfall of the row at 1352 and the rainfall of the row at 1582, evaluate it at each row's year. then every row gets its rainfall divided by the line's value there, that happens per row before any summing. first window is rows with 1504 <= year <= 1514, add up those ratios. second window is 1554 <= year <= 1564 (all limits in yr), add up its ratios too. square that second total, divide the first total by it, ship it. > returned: 0.56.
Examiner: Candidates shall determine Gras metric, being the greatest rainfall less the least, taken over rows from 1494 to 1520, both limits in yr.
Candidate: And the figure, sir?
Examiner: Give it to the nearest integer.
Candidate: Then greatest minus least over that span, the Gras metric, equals 14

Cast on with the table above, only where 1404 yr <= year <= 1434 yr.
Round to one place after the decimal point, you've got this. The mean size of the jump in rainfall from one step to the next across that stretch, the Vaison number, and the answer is 3.6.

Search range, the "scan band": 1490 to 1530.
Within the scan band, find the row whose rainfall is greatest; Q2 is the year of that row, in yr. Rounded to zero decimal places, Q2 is 1522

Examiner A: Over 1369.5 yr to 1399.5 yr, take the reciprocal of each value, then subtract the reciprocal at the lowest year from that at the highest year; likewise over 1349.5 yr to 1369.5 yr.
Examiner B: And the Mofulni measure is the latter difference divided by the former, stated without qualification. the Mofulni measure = -1.3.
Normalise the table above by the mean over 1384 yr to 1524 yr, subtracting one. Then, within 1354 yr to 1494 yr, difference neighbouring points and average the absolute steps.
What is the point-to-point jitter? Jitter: 0.022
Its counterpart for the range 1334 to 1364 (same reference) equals 0.033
